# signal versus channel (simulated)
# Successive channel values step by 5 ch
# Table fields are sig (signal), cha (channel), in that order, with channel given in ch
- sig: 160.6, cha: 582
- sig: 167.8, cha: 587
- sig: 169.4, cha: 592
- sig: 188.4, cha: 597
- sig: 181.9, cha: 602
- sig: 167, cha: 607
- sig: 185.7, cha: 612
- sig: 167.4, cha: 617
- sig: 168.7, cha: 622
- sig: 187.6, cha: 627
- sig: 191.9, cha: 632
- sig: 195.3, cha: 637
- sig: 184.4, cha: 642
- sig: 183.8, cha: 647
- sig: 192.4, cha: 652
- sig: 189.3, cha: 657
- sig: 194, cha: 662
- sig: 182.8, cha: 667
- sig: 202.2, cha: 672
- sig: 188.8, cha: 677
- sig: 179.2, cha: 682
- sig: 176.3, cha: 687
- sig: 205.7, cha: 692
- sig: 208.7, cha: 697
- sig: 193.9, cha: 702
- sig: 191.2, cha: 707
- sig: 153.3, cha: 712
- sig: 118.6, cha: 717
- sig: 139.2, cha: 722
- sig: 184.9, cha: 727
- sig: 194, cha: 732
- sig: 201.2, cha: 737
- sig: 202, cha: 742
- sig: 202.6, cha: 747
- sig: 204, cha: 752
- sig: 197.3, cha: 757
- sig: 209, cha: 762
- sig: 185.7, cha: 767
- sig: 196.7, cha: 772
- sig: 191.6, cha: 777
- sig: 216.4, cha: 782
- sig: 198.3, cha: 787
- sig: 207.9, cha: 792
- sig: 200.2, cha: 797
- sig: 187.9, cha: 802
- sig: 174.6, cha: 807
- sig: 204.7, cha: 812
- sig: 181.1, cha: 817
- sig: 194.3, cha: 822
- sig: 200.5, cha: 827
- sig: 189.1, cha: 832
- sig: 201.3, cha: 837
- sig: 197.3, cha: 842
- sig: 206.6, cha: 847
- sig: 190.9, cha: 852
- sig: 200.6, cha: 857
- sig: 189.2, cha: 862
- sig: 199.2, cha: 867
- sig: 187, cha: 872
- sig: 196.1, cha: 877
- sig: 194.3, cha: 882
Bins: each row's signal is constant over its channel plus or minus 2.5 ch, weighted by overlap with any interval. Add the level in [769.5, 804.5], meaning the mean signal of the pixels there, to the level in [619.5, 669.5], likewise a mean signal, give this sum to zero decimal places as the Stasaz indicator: 387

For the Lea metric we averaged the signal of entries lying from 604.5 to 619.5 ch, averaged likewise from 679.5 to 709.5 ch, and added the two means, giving 366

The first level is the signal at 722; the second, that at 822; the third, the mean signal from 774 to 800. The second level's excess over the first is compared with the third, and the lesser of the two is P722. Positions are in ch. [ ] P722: 55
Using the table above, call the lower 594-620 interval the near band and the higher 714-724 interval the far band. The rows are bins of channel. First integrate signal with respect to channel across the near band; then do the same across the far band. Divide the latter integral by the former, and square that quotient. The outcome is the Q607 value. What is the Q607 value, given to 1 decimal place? 0.1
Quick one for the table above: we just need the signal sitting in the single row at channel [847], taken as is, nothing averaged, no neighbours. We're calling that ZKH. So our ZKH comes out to 206.6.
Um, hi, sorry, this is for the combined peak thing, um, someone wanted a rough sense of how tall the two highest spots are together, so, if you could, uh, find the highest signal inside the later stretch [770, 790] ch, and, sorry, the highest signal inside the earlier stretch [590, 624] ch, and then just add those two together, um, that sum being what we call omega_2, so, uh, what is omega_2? 405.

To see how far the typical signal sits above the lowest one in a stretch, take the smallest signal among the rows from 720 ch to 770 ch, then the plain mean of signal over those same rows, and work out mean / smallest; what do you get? 1.38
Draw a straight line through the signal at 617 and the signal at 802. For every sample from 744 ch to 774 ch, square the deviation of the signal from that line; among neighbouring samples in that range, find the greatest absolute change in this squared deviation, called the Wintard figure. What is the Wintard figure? 649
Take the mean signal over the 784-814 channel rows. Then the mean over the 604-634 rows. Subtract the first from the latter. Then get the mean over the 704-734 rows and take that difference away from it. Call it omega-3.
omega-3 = 181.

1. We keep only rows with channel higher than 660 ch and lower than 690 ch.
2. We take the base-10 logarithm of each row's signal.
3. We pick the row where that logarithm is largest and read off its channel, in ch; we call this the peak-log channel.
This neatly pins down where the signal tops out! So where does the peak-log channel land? 672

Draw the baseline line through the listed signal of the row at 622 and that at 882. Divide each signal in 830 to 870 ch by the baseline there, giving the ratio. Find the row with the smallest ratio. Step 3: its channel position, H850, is 862 ch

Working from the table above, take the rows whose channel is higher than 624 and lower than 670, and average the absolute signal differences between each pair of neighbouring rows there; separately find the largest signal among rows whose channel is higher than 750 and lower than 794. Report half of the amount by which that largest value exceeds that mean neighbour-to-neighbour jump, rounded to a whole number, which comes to 105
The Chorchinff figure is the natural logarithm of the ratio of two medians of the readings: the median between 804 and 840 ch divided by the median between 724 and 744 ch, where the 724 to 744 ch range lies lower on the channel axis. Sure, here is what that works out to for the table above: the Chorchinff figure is -0.02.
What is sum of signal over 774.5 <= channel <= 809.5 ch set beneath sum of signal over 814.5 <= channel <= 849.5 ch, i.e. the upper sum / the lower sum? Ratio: 1.00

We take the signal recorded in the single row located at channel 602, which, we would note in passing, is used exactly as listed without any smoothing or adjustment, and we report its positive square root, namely 13.5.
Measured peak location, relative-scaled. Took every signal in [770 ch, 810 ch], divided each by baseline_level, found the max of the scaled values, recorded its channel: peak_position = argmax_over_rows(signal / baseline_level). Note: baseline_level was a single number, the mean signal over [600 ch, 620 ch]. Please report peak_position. 782 ch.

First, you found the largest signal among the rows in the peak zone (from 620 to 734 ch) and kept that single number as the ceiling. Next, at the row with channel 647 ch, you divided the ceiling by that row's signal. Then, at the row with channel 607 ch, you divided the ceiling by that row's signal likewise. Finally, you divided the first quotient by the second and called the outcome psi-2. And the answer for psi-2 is 0.909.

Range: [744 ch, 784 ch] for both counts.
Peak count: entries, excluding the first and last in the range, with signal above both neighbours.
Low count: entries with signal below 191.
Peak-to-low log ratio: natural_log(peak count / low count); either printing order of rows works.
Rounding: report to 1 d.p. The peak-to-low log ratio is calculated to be 1.1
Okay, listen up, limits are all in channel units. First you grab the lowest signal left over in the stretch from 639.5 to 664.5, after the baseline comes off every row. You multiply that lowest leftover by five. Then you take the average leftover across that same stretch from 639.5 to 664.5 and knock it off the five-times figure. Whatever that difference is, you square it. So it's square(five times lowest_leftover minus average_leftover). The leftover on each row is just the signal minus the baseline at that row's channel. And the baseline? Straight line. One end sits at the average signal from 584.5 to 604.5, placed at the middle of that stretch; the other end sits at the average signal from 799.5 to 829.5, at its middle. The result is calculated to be 100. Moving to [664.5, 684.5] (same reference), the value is 480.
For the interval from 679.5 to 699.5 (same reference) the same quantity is 1703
